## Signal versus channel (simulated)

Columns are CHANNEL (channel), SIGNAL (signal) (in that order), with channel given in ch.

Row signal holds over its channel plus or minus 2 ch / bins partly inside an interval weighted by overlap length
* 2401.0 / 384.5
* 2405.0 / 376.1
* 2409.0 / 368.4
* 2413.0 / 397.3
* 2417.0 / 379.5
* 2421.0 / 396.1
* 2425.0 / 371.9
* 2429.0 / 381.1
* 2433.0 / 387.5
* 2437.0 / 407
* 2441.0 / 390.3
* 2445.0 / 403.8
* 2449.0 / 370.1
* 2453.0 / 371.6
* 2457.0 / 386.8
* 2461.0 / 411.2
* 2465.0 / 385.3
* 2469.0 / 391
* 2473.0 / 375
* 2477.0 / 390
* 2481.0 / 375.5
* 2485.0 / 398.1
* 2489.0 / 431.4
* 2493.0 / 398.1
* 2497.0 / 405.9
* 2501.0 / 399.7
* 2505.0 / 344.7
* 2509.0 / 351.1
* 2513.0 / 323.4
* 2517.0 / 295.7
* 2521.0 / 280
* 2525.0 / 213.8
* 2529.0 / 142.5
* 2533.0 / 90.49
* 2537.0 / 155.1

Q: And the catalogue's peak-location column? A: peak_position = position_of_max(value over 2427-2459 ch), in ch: 2437.0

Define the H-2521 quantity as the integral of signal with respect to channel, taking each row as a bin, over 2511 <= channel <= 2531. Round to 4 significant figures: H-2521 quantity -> 5022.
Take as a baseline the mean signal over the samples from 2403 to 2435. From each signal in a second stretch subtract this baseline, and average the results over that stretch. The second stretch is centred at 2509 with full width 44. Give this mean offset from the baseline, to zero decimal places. -56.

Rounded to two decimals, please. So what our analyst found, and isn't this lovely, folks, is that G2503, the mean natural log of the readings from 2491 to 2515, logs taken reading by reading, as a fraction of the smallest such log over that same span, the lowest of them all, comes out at 1.02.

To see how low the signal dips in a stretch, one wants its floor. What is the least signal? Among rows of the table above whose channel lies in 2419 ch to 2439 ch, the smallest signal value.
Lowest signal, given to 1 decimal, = 371.9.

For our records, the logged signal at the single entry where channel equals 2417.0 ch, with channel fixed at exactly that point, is 379.5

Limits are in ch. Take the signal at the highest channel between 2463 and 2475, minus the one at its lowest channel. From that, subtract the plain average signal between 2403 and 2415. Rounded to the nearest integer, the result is -391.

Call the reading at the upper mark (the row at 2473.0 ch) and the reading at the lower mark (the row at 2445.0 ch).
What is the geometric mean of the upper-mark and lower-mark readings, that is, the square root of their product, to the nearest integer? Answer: 389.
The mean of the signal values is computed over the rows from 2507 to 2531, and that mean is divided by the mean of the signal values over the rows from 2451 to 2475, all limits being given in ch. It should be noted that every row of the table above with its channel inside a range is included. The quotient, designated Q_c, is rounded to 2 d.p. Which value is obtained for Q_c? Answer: 0.69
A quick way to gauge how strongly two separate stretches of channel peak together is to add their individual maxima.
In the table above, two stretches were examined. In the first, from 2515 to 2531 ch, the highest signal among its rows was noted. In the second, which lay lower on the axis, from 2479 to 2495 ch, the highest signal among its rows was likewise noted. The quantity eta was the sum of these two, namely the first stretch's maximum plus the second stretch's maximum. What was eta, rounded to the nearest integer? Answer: 727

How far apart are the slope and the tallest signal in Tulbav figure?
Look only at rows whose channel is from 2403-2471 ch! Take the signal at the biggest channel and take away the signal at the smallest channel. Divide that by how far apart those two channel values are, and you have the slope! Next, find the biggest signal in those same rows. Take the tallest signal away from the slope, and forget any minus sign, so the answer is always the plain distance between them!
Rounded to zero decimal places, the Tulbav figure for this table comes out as 411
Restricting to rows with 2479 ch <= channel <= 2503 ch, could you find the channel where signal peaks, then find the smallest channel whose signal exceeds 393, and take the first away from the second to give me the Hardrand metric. -4 ch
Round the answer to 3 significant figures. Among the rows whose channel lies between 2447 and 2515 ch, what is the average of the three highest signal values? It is 416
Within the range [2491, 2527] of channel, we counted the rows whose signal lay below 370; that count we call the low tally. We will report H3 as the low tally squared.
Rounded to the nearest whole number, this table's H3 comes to 36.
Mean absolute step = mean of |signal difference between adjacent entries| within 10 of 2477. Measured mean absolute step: 17.0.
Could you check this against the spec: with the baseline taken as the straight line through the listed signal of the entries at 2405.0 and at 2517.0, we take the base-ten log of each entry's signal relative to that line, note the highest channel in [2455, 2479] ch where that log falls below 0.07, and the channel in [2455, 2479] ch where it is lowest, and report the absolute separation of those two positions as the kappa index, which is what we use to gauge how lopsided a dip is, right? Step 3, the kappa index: 16 ch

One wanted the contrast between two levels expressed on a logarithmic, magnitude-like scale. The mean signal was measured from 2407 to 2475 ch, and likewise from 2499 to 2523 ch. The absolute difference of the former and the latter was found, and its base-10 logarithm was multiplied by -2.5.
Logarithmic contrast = -4.34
